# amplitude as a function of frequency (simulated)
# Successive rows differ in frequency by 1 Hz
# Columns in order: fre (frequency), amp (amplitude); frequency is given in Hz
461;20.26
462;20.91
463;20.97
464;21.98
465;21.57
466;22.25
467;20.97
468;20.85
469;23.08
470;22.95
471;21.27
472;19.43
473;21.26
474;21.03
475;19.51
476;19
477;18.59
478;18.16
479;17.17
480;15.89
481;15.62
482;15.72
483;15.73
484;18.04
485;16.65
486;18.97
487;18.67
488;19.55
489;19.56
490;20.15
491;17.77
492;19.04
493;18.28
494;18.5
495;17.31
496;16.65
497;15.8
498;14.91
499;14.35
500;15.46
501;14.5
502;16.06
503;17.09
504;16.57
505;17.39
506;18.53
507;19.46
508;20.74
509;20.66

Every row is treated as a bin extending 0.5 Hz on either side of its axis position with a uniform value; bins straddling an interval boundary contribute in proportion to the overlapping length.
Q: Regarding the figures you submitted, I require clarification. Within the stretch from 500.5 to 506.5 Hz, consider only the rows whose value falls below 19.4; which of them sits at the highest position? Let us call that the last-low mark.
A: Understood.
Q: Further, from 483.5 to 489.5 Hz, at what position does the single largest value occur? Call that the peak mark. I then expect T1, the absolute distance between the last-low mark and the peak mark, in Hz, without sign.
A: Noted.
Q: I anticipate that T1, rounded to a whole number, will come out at 17 Hz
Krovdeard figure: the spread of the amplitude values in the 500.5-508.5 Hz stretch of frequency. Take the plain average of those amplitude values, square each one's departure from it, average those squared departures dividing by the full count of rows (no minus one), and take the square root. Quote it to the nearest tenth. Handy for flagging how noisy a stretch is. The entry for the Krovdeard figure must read 1.9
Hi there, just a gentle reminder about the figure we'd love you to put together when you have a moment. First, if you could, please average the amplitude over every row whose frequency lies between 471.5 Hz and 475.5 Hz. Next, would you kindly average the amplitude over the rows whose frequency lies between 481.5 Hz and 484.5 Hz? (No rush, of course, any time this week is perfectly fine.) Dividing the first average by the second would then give 1.23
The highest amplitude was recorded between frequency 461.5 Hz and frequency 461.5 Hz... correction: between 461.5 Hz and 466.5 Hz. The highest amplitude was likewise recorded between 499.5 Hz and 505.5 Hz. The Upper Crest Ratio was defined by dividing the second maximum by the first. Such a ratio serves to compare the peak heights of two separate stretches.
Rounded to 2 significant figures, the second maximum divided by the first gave 0.78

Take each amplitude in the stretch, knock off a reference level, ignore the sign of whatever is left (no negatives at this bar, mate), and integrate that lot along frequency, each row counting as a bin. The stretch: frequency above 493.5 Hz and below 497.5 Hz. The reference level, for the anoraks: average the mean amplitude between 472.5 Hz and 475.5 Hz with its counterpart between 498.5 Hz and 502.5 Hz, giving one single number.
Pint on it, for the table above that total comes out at 4.4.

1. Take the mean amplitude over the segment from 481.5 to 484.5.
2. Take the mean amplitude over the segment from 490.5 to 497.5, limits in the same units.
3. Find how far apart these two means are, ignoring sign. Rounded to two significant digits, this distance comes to 1.1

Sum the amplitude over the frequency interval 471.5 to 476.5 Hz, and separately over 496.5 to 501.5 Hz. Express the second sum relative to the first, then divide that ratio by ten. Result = 0.075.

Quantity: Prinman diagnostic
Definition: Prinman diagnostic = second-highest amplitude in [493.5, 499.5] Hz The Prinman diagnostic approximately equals 17.31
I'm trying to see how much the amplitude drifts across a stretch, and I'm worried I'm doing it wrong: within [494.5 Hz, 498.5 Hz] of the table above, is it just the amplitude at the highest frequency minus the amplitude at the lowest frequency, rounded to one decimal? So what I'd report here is -2.4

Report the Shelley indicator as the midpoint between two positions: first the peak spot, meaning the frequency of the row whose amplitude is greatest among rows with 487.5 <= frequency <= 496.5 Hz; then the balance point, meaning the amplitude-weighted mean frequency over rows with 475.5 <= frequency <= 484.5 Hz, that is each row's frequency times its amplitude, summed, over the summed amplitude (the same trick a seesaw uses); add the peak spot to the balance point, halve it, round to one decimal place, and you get 484.9 Hz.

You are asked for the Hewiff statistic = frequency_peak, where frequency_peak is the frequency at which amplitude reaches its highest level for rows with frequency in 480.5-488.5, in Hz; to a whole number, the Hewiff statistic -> 488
